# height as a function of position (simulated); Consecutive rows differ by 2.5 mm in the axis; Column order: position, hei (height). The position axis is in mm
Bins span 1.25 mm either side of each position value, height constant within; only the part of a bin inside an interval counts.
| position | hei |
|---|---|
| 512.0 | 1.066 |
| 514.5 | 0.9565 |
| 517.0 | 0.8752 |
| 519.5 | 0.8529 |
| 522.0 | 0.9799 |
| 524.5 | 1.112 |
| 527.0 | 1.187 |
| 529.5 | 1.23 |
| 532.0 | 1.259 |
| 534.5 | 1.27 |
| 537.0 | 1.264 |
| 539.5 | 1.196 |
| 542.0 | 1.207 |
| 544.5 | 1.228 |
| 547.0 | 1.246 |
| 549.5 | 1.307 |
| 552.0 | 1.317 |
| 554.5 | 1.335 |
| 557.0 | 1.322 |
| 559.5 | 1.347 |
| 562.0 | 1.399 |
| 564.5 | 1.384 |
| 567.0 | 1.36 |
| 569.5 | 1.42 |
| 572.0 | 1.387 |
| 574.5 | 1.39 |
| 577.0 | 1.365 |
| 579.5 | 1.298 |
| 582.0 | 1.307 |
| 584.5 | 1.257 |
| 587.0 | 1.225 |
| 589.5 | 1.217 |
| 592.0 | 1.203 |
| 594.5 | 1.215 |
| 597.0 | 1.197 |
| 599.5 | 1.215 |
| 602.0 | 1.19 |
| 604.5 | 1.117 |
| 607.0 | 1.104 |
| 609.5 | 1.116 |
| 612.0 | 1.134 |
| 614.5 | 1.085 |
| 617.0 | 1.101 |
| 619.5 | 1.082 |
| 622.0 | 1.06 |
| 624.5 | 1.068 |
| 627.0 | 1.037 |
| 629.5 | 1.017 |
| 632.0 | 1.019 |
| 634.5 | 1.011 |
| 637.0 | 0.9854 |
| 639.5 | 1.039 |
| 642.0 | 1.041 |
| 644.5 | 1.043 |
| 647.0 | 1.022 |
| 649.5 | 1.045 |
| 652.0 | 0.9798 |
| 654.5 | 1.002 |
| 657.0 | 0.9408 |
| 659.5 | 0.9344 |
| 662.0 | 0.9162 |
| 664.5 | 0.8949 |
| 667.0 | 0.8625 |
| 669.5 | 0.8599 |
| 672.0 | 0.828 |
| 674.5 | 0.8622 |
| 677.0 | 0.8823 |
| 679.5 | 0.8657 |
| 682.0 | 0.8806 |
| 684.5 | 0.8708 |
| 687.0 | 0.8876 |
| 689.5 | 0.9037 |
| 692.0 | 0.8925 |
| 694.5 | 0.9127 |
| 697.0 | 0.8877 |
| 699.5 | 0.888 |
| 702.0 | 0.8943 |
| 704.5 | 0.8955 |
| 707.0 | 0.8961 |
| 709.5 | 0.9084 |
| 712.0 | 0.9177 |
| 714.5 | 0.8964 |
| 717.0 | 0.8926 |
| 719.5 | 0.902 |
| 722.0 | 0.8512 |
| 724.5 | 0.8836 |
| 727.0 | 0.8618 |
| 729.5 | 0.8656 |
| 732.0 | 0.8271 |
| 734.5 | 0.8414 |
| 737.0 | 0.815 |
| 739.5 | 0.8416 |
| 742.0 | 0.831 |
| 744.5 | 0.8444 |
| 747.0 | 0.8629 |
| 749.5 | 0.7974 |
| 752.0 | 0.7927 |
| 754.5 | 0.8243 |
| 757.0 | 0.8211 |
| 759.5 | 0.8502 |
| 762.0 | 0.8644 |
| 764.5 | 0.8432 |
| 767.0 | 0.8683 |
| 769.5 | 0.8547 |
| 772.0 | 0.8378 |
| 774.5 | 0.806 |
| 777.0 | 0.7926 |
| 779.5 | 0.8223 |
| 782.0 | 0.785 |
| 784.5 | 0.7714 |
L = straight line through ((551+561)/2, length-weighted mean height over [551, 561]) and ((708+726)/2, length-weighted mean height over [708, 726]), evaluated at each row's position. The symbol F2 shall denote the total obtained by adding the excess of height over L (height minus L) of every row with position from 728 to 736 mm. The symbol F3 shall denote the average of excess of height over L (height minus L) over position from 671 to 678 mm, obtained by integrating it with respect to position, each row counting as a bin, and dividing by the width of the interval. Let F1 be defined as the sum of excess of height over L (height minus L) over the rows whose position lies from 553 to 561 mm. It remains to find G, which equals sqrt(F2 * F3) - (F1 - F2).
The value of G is 0.0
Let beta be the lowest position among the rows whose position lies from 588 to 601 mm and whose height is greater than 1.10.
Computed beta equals 589.5 mm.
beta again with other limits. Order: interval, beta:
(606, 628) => 607.0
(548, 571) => 549.5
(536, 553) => 537.0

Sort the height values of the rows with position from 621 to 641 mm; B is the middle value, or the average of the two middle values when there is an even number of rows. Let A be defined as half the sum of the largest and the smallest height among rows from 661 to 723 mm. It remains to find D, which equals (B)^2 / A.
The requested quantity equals 1.21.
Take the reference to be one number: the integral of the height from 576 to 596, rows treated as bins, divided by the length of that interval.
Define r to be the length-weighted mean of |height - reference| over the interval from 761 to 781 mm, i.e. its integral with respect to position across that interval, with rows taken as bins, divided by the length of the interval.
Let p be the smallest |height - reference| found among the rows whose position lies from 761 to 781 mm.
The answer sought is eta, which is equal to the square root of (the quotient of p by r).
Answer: 0.96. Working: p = 0.4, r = 0.42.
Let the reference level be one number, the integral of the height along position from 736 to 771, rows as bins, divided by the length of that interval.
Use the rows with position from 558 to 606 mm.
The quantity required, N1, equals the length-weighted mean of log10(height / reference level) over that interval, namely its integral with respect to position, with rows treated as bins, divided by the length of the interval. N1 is 0.19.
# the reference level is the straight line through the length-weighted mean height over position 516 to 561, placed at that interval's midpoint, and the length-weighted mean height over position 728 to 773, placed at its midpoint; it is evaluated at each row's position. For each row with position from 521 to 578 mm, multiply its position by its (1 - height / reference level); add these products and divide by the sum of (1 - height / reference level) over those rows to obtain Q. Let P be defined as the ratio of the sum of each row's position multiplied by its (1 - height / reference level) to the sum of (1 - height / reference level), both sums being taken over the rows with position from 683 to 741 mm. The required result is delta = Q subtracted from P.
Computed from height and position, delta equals 137.6 mm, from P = 705.9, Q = 568.3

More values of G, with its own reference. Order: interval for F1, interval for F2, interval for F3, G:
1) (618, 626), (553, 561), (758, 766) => 0.3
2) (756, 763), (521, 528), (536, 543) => -0.8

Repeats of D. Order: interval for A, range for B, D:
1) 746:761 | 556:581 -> 2.28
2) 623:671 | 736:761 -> 0.71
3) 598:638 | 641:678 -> 0.79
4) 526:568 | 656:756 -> 0.60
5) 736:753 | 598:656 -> 1.32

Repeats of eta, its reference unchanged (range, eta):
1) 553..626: 0.13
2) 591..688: 0.42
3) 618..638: 0.89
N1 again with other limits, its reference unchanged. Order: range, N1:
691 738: 0.02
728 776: 0.00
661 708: 0.02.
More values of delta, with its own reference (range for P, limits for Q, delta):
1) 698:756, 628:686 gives 60.6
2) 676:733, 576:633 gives 103.2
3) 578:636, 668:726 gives -91.8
